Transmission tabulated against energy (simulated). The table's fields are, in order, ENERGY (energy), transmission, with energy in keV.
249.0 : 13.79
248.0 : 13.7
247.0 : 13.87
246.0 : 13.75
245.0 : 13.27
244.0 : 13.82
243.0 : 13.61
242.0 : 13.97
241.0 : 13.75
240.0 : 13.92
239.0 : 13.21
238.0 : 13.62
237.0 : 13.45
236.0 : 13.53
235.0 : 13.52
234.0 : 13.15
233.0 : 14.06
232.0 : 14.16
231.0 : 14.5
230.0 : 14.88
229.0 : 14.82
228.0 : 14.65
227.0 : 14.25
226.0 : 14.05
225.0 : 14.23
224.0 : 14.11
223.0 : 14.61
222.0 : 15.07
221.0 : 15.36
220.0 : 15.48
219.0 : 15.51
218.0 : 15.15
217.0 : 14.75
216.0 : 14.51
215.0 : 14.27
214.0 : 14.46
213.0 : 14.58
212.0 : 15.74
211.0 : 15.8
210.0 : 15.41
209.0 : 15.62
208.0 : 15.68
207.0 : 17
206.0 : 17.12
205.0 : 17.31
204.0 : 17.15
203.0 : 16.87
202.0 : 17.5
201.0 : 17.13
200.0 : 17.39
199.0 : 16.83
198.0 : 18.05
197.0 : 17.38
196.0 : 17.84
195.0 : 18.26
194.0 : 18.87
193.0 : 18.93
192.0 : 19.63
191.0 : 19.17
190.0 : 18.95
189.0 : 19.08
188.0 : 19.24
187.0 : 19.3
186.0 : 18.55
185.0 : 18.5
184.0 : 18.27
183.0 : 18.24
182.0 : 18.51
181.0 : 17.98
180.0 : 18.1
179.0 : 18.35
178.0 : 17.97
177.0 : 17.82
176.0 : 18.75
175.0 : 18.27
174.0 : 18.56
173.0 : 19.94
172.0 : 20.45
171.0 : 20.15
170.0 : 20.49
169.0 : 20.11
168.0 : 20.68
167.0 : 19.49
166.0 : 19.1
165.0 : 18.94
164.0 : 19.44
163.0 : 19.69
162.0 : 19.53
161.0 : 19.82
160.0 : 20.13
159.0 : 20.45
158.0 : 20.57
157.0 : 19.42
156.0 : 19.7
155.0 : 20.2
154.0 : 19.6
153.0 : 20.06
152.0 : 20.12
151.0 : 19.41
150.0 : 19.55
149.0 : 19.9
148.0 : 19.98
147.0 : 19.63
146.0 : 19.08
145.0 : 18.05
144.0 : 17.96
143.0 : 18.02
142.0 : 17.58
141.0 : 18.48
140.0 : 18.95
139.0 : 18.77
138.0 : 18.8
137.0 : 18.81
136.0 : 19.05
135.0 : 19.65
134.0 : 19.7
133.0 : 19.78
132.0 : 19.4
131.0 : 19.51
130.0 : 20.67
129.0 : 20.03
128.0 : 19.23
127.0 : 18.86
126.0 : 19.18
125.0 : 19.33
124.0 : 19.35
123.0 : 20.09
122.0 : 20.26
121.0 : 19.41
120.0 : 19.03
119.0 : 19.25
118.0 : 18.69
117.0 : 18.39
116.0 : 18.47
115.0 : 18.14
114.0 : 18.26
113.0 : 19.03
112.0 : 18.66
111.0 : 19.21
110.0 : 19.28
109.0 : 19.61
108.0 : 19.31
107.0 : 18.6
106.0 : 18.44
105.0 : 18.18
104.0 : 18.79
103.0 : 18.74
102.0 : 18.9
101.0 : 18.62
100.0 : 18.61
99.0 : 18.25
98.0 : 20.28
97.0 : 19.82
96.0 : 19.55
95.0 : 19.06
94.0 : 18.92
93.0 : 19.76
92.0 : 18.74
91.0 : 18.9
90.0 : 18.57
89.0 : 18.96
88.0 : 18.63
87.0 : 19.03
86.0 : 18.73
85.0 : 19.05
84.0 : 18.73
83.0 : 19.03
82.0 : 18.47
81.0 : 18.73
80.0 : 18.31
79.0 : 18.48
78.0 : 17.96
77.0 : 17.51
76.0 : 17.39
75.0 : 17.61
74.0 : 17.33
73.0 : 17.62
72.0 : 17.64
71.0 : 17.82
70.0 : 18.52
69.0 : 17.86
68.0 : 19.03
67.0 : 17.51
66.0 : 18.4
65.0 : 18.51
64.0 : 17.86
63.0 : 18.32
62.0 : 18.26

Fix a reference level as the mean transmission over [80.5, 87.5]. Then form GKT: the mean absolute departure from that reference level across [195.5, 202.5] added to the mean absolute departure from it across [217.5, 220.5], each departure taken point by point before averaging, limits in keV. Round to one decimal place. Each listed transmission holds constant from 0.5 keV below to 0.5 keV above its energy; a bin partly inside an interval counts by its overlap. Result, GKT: 4.8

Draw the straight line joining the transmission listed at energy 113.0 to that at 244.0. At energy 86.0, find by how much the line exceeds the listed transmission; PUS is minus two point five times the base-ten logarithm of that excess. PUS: -0.3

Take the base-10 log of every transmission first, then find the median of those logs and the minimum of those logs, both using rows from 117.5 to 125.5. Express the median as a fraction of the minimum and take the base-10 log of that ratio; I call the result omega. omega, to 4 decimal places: 0.0050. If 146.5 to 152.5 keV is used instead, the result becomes 0.0026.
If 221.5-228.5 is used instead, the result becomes 0.0023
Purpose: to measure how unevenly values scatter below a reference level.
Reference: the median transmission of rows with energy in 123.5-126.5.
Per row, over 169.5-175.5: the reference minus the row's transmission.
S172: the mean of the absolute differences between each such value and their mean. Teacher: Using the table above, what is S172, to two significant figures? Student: 0.82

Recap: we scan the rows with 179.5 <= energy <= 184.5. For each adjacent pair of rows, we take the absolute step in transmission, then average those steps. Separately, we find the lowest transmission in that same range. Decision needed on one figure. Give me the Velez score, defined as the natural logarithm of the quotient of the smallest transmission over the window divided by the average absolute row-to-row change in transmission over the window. 4.33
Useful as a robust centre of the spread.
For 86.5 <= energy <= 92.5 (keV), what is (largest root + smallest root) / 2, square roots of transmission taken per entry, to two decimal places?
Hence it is 4.34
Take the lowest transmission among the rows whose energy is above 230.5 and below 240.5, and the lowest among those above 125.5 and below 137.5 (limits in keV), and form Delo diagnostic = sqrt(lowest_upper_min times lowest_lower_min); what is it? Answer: 15.7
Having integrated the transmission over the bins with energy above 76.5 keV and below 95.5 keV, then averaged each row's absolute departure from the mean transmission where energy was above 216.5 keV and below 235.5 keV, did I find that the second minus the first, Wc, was -355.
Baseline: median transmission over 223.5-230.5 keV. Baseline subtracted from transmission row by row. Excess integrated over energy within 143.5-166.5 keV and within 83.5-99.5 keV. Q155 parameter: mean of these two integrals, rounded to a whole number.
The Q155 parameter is 100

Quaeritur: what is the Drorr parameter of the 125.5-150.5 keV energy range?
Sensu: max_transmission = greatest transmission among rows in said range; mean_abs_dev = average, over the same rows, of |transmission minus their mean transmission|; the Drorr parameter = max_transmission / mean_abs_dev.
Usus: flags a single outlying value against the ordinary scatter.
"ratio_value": 35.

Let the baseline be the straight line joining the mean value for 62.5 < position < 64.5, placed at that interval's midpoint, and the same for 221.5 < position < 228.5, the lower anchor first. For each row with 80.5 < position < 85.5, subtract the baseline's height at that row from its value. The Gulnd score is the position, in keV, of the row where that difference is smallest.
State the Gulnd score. 82.0 keV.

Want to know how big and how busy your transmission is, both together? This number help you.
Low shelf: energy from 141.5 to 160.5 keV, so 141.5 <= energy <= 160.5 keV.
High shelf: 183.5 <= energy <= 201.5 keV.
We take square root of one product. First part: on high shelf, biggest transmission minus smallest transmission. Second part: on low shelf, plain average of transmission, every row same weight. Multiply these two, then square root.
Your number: 7.4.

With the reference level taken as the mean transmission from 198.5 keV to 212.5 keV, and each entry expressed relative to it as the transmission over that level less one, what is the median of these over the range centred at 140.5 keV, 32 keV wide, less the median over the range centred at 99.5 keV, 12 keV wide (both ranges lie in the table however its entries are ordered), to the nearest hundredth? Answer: 0.03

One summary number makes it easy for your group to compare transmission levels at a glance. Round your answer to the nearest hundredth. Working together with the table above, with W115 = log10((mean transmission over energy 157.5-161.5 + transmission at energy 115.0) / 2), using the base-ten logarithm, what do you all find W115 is 1.28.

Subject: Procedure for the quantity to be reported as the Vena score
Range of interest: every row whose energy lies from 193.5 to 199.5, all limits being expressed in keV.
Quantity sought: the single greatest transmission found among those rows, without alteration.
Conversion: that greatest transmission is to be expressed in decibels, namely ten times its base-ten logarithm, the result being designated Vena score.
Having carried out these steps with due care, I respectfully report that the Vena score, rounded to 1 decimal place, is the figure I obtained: 12.8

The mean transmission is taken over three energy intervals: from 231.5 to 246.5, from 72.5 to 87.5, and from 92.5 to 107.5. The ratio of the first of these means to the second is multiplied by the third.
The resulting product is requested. 14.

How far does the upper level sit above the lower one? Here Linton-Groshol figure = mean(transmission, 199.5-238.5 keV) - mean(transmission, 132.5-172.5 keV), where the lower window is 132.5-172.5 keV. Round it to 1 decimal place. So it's -4.3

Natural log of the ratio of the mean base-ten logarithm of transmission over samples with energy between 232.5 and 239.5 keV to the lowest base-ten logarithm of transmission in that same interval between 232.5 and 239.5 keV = 0.010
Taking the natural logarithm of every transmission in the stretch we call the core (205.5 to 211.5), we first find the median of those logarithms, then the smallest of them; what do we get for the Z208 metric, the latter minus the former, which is -0.021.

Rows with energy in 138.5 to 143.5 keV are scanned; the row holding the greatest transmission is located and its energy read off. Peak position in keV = 140.0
